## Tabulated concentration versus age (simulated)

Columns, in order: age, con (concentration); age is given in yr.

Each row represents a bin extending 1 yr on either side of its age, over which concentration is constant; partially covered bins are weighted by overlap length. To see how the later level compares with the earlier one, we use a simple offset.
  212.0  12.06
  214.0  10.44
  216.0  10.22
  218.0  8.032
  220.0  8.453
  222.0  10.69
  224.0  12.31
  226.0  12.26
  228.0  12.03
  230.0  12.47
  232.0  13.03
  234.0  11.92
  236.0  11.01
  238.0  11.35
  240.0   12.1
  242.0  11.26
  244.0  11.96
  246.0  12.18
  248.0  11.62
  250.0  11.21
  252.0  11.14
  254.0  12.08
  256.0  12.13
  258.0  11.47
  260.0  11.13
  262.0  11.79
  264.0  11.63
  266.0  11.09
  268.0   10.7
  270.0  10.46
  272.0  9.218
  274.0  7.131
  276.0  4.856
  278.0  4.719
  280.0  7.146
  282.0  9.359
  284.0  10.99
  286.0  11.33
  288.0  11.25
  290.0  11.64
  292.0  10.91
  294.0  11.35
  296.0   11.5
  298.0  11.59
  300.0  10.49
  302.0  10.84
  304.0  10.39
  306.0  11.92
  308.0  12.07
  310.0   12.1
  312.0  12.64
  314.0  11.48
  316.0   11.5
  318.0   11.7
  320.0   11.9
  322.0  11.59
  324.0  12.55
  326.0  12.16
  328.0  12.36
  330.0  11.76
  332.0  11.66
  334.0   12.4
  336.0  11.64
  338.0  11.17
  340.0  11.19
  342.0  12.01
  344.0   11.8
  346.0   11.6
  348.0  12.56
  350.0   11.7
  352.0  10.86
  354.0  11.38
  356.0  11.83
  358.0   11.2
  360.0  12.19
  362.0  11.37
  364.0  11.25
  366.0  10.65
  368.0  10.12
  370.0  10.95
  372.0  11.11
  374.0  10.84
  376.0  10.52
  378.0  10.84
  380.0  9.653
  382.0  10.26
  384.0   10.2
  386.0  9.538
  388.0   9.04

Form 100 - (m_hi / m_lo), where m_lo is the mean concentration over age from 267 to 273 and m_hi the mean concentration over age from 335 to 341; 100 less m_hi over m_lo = 98.9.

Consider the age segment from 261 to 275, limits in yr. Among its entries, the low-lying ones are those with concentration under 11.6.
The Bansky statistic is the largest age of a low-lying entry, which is 274.0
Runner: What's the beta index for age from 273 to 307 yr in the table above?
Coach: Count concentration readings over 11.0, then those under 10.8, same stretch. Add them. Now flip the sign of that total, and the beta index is -14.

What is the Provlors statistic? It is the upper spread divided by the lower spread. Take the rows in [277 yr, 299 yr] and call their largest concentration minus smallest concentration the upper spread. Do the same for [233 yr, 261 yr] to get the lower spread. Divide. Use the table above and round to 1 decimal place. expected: 5.9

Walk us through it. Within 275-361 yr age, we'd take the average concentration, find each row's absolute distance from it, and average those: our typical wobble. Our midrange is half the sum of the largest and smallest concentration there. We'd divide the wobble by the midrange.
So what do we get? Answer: 0.11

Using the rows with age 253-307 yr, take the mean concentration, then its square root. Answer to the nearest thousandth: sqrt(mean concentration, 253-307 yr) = 3.215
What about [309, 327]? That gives 3.458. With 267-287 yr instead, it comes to 2.931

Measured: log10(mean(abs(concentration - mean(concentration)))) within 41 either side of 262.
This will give 0.1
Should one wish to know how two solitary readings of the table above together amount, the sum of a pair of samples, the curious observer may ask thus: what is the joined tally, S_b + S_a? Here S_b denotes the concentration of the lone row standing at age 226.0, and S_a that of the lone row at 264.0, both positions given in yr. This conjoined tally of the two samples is 23.9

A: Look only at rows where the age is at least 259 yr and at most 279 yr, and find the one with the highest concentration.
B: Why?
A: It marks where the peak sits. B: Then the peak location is 262.0 yr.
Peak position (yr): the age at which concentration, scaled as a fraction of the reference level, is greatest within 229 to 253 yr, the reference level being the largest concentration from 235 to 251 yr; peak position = 232.0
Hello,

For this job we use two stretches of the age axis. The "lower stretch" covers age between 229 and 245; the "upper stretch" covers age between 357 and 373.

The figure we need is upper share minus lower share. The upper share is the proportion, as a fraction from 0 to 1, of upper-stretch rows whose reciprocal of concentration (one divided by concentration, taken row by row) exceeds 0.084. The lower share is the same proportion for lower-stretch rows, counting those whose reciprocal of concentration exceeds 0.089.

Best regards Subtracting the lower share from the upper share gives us 0.75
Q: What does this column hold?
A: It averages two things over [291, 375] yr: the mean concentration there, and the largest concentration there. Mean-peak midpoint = 12.1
